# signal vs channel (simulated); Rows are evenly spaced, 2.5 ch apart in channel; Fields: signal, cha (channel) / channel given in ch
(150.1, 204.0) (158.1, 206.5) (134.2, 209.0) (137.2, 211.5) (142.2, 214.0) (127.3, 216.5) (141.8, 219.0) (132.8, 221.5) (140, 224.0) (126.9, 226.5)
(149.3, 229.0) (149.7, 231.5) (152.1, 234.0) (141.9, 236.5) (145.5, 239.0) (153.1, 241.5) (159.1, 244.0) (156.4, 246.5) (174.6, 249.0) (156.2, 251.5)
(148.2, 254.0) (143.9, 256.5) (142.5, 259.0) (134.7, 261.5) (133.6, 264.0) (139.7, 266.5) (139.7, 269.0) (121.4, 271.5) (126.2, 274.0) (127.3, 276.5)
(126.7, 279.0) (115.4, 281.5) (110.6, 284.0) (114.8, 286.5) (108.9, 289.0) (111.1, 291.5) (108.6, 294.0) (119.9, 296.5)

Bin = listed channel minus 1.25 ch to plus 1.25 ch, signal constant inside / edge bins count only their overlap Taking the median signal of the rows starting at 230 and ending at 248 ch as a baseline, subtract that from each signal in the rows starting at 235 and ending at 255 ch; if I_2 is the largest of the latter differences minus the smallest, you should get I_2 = 33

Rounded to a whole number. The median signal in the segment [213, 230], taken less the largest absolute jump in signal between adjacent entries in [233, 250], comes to 122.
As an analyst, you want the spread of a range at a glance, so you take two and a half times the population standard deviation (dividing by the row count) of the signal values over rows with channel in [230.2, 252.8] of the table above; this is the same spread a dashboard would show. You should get 22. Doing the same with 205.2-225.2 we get 21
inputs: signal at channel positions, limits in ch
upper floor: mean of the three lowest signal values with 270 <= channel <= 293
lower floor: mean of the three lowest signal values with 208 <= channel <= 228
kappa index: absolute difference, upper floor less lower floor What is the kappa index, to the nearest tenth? 18.8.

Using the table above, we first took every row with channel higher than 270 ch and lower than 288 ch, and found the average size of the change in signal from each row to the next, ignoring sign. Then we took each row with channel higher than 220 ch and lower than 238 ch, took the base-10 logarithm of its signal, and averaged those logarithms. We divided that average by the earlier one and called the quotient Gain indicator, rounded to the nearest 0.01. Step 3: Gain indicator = 0.48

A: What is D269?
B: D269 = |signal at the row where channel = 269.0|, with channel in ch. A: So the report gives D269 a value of 140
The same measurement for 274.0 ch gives 126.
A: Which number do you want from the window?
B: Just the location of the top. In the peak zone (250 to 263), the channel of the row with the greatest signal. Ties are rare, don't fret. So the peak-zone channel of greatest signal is 251.5 ch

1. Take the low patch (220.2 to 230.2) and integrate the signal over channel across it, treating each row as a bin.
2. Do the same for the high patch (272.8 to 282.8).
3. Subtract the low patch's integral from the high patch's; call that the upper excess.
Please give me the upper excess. -134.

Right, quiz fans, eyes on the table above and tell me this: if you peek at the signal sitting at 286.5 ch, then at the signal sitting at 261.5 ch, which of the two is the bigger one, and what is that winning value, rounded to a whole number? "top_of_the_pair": 135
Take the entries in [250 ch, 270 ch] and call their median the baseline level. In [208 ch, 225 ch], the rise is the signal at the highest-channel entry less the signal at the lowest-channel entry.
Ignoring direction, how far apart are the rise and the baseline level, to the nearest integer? 135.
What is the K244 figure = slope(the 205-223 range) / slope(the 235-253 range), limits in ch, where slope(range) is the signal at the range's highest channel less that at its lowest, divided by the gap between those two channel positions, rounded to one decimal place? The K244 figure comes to -1.8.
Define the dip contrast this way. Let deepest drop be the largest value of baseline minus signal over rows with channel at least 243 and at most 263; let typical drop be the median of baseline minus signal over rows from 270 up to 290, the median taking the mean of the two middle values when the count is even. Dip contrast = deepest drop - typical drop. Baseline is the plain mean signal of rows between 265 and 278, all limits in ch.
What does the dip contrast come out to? -16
